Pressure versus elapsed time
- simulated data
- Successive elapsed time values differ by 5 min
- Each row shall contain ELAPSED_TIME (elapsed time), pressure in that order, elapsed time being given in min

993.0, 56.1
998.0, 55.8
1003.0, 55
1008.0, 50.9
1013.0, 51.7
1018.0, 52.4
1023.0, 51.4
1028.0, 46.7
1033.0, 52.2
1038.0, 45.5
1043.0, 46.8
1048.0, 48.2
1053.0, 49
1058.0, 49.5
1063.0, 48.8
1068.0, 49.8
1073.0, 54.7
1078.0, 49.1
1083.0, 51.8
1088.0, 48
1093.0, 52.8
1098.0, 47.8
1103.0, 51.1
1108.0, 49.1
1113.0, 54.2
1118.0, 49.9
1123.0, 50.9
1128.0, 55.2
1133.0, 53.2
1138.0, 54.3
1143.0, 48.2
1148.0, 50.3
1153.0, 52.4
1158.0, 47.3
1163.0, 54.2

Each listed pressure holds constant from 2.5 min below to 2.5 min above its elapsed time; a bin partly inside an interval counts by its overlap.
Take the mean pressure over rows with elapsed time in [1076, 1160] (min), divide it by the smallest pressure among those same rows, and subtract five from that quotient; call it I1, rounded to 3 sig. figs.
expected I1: -3.92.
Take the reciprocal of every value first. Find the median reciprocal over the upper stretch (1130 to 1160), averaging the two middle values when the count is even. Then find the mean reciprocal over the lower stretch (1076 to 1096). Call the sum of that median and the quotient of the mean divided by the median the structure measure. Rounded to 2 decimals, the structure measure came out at 1.04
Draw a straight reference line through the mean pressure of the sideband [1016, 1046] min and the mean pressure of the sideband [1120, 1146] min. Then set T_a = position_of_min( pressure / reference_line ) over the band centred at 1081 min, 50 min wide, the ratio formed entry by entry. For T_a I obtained 1098.0 min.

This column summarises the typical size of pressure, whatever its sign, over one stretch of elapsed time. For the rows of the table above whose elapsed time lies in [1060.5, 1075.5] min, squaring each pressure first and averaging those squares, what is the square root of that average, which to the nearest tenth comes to 51.2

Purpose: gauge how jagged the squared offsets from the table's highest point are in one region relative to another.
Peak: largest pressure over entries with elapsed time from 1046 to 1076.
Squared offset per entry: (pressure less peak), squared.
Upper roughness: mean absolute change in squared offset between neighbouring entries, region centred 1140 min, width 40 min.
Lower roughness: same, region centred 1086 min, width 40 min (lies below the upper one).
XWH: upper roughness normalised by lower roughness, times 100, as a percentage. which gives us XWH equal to 63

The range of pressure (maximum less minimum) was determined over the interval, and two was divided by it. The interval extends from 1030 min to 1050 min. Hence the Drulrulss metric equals 0.30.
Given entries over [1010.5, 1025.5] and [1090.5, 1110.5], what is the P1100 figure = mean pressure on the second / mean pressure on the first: 0.97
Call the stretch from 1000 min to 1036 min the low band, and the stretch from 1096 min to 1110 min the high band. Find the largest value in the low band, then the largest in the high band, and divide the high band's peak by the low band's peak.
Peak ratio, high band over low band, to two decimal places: 0.93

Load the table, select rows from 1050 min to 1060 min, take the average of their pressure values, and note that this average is 49.2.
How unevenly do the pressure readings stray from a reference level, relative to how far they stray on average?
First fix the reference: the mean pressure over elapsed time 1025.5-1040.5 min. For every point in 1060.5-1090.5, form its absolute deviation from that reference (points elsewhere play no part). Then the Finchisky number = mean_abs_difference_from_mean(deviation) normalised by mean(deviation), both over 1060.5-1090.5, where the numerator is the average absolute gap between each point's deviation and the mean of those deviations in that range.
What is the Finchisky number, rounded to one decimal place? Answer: 0.8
